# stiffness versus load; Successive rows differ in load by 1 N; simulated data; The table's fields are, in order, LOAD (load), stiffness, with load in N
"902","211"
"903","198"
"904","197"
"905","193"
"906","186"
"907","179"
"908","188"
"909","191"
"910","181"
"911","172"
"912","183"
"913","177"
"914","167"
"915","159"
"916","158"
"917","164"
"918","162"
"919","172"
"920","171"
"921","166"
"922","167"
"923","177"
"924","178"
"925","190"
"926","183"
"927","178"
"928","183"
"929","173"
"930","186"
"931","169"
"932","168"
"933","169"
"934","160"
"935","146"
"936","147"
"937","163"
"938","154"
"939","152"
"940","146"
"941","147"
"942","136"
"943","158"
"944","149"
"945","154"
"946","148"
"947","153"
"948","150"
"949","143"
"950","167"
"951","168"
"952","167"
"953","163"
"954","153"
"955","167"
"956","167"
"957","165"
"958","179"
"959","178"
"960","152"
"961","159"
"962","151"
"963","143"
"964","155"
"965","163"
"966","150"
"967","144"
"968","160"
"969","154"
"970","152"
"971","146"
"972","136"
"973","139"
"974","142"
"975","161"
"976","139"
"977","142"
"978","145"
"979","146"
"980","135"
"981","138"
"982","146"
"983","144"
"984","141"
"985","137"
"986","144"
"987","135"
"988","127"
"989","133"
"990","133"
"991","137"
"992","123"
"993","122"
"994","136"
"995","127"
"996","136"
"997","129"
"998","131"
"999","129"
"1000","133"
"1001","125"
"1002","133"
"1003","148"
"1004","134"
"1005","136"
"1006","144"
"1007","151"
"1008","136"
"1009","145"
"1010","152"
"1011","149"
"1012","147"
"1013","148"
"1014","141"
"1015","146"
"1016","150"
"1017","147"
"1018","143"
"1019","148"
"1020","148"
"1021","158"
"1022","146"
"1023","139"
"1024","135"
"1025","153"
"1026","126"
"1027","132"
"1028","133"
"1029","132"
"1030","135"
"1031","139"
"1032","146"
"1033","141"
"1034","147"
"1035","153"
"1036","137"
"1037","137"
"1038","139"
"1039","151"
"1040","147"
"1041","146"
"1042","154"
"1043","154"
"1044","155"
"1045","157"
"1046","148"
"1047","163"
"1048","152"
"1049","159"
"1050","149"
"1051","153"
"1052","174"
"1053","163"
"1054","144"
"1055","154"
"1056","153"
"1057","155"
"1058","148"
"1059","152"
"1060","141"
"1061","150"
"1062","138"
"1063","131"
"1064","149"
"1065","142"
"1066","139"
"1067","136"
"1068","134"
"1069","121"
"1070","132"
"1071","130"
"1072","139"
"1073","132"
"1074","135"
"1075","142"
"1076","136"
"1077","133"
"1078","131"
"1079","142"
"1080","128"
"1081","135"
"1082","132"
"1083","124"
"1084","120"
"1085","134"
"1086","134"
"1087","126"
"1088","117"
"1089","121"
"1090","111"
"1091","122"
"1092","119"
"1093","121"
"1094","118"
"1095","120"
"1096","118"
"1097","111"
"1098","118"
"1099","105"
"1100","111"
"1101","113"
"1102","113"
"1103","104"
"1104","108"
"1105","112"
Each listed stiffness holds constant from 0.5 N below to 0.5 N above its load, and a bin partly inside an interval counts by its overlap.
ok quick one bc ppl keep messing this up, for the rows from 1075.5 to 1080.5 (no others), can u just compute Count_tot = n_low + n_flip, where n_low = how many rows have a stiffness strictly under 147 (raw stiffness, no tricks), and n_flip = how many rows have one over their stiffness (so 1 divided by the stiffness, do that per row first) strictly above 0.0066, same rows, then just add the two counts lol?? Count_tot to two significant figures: 10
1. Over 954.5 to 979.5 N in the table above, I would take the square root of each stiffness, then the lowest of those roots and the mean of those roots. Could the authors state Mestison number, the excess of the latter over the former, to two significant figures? 0.71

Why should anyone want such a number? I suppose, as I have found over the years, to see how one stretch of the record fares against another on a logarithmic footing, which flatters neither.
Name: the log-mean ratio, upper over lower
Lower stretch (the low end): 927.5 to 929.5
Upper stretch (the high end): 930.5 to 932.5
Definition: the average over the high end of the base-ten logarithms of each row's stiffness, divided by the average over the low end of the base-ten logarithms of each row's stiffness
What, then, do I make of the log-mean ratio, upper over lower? 0.99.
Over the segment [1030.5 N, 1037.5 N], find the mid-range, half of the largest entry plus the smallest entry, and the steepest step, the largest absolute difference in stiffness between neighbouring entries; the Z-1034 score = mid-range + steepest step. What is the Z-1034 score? 161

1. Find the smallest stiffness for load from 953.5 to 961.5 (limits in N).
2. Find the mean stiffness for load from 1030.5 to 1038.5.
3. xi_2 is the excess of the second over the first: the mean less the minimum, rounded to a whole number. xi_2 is -10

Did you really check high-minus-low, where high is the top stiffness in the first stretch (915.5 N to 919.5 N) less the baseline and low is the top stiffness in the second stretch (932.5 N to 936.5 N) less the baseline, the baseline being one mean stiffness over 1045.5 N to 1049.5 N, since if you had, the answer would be 3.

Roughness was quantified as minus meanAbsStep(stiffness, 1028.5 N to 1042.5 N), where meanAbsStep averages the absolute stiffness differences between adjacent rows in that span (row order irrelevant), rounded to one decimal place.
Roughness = -5.7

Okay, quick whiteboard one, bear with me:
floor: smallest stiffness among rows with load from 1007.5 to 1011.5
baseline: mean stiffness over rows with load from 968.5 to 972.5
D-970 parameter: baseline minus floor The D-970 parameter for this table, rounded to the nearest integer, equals 11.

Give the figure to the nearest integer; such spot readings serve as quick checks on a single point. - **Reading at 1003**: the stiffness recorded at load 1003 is 148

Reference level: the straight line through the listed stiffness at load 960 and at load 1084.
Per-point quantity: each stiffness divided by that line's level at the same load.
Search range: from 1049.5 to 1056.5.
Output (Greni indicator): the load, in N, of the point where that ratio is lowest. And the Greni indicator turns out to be 1054 N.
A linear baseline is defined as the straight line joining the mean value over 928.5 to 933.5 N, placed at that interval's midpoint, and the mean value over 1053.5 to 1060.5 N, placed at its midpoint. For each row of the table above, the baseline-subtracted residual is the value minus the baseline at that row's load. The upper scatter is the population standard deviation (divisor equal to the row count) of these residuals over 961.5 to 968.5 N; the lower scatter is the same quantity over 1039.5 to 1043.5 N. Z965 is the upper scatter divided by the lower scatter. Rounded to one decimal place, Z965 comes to 1.8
